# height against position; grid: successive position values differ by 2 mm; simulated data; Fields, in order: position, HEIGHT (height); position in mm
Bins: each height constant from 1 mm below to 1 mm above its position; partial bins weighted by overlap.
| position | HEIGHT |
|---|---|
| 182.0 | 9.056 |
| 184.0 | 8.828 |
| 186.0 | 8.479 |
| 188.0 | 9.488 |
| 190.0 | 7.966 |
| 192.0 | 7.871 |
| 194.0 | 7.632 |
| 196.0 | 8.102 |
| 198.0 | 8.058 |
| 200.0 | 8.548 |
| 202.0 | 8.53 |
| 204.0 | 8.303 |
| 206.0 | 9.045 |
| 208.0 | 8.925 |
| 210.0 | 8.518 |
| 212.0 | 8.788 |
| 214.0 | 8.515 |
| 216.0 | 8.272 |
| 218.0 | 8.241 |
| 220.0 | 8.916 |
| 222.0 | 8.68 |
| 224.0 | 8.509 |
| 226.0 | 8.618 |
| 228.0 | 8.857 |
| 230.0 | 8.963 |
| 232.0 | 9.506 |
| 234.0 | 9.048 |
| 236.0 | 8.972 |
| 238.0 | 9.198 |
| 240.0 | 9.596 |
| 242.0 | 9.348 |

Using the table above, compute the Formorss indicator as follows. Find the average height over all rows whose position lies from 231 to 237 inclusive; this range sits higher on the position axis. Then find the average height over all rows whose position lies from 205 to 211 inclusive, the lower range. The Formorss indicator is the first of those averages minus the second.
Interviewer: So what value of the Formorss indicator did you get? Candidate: 0.35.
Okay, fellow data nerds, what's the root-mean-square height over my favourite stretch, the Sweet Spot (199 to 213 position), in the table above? 8.7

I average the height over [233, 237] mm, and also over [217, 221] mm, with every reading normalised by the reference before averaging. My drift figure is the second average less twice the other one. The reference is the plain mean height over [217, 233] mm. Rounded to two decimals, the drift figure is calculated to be -1.07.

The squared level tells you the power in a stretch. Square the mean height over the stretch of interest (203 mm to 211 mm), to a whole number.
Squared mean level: 76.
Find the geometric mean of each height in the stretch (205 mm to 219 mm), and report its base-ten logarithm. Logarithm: 0.935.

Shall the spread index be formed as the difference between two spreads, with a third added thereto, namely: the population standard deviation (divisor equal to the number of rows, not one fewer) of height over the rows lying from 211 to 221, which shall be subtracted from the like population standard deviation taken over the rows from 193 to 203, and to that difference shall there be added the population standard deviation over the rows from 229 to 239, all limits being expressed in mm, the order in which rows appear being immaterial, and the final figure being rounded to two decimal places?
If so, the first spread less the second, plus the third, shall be 0.27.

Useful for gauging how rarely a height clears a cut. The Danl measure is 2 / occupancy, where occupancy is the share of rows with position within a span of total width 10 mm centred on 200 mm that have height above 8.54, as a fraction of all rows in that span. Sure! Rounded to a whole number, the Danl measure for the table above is 10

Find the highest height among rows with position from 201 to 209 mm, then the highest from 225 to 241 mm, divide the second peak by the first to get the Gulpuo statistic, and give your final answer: 1.06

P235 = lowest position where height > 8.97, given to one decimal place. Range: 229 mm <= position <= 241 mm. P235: 232.0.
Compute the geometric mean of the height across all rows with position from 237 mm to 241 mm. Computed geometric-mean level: 9.4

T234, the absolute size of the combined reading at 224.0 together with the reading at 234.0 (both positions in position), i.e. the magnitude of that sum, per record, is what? 17.6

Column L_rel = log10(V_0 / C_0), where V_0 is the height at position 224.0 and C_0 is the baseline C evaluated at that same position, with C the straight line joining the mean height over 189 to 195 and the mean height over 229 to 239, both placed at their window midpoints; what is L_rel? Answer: -0.02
